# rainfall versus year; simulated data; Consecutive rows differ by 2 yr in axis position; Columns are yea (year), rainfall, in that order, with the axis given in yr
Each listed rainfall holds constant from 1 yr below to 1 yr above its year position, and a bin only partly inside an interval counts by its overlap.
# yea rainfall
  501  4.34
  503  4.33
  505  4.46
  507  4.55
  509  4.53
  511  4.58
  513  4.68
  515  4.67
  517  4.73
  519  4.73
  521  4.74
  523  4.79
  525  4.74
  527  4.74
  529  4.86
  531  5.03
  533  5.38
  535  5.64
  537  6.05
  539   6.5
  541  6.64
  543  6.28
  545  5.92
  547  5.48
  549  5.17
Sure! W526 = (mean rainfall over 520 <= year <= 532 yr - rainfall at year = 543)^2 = 2.1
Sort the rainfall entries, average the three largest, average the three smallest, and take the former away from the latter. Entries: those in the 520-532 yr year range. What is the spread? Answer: -0.15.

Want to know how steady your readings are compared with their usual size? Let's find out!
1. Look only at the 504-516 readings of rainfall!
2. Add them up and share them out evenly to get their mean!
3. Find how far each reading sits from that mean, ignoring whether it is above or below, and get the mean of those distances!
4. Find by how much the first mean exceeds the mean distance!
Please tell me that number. 4.5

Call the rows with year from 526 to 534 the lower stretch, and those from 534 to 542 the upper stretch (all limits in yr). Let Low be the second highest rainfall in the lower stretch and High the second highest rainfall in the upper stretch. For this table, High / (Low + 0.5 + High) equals 0.54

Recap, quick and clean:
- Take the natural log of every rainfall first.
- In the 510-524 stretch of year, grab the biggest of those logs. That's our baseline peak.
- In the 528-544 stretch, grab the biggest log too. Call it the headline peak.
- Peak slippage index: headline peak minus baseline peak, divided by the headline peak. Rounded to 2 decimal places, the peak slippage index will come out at 0.17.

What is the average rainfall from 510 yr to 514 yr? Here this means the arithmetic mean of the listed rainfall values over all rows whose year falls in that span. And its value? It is 4.63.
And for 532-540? 5.89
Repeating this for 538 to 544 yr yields 6.47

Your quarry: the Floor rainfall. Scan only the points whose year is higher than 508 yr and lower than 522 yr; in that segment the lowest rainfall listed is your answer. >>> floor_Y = 4.53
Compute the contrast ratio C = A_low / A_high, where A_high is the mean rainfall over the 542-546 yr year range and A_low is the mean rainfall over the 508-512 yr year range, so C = 0.75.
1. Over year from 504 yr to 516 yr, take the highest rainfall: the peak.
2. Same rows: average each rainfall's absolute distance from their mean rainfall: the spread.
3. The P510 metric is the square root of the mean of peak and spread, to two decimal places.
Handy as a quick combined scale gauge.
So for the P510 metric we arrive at 1.54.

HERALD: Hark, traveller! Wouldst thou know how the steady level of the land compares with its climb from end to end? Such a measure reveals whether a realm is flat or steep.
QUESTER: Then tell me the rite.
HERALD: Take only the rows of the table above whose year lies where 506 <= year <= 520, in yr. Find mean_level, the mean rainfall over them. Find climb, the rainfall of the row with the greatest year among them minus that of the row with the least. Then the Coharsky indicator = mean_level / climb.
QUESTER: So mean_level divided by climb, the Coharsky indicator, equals 26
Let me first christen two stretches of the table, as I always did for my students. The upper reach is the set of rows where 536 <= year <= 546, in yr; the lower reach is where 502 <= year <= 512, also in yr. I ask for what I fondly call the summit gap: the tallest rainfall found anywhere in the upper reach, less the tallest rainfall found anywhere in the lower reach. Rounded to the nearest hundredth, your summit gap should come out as 2.06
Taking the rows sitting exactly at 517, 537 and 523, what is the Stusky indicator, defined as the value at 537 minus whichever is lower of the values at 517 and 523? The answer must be 1.32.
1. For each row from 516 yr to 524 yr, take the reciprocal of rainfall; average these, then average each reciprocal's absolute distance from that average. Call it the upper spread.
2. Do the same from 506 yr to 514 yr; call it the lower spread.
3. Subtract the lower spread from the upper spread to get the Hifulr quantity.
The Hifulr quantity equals -0.001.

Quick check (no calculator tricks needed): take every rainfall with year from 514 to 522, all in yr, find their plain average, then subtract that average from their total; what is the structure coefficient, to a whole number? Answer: 14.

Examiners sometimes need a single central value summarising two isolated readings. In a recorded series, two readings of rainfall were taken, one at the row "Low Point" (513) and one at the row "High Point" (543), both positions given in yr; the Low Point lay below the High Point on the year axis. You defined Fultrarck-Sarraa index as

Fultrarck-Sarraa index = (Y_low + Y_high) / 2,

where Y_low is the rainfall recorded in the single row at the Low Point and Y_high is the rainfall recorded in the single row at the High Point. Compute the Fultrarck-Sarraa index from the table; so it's 5.5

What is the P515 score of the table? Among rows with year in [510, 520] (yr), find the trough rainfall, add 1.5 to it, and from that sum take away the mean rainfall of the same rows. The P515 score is 1.40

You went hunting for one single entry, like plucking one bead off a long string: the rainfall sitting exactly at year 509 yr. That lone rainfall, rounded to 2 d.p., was 4.53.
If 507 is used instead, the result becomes 4.55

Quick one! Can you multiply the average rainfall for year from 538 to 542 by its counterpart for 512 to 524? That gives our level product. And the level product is 31.0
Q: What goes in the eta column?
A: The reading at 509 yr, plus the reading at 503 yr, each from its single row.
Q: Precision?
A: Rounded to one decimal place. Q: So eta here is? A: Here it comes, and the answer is 8.9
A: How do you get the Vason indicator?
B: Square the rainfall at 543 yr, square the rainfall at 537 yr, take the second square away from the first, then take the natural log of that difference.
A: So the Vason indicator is 1.0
